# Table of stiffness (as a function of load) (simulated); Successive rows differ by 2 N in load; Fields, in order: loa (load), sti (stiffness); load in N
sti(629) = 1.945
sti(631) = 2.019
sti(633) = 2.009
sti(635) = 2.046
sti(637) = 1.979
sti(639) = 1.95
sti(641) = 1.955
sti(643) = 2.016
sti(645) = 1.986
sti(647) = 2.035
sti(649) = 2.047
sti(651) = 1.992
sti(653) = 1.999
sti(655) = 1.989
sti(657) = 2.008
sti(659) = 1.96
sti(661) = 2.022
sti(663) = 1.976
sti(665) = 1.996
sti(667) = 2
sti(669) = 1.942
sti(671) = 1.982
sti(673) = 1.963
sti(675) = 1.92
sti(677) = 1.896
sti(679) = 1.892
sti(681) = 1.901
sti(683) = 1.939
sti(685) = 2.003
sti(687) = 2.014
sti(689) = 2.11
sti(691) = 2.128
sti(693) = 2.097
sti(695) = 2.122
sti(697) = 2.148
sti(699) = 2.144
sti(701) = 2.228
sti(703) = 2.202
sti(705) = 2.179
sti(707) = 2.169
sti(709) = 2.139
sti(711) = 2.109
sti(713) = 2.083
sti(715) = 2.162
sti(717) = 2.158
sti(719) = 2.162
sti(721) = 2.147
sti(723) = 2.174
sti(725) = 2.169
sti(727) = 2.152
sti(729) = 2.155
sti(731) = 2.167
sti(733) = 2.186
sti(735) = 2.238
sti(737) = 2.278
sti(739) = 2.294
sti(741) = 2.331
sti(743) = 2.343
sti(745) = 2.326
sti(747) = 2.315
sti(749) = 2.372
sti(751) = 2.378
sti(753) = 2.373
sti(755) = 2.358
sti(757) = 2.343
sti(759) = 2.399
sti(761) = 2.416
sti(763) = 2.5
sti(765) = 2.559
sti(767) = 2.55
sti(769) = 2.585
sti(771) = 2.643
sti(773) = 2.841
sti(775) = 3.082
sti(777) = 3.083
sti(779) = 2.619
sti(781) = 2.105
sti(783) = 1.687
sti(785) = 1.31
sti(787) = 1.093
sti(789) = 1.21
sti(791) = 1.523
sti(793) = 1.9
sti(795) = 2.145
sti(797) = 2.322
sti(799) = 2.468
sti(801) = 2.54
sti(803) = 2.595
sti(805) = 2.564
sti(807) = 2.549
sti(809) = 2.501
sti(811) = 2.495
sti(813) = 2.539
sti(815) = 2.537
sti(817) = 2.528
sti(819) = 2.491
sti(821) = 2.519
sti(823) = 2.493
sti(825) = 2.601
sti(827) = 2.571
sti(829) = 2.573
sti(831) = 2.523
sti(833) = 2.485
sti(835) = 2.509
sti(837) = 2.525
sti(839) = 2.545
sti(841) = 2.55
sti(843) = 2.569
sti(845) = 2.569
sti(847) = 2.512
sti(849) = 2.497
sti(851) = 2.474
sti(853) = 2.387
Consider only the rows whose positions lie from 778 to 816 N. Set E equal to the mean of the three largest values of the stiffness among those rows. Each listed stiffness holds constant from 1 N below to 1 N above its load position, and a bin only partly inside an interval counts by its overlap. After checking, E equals 2.59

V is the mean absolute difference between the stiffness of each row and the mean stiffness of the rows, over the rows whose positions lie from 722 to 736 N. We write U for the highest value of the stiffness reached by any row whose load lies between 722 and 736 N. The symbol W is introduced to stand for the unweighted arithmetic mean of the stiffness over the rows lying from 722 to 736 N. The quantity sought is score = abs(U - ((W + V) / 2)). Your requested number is 1.14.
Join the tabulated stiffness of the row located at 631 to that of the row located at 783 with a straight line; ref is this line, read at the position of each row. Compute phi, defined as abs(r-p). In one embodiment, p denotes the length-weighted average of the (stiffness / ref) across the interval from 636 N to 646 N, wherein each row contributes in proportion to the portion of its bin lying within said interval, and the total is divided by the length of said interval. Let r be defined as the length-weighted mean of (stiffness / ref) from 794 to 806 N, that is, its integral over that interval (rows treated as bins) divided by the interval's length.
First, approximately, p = 0.99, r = 1.5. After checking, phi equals 0.49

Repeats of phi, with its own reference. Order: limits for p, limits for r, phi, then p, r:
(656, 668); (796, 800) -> 0.43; 1.02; 1.4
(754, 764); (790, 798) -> 0.20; 1.38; 1.2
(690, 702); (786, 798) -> 0.12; 1.14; 1.0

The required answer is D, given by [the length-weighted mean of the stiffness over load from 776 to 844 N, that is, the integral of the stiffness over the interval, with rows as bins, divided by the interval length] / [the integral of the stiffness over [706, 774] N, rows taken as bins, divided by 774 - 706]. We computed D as 1.01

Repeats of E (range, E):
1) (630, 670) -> 2.04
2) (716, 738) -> 2.23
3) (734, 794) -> 3.00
